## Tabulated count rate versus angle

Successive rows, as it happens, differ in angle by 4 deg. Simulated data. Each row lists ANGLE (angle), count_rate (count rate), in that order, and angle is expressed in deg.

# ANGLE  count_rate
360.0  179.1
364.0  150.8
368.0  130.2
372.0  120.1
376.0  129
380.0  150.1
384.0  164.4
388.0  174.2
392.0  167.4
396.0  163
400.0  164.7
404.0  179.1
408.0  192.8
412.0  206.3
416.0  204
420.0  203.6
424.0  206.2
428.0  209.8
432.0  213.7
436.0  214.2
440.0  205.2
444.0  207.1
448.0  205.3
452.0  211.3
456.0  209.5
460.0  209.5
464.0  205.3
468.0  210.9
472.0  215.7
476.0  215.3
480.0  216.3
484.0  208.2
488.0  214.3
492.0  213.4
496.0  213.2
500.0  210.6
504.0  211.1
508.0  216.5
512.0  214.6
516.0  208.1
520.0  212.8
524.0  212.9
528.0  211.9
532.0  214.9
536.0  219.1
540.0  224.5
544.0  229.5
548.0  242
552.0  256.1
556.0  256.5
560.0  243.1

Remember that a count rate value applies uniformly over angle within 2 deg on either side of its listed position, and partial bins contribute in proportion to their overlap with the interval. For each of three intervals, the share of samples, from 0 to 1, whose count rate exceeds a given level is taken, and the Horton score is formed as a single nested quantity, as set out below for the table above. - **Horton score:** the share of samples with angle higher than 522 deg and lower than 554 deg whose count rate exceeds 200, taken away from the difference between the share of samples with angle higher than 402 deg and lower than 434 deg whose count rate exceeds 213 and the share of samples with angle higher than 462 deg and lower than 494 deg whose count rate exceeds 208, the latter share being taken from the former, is -1.75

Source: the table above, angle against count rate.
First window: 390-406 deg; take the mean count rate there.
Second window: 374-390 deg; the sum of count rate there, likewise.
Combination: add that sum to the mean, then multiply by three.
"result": 2359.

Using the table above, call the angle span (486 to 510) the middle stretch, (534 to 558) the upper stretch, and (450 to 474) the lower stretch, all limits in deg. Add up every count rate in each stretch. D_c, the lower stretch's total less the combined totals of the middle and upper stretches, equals -1445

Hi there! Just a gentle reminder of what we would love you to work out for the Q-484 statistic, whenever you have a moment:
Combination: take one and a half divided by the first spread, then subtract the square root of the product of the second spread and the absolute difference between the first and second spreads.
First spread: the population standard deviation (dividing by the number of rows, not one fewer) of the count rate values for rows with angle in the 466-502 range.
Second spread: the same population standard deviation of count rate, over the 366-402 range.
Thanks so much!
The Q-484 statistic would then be -17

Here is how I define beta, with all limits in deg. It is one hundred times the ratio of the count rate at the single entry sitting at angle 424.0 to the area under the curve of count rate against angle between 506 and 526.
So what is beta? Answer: 4.8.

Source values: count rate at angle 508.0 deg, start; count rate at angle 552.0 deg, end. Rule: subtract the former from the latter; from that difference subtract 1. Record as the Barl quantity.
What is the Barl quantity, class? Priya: 39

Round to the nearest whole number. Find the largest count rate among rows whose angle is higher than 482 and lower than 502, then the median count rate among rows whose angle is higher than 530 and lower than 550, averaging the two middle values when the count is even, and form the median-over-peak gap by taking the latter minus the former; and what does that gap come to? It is 10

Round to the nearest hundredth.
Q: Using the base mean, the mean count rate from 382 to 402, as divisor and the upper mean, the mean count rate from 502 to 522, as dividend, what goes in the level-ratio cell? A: 1.28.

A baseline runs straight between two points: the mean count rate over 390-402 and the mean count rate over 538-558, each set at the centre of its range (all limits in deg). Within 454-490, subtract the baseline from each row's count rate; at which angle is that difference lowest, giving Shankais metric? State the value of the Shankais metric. 484.0 deg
